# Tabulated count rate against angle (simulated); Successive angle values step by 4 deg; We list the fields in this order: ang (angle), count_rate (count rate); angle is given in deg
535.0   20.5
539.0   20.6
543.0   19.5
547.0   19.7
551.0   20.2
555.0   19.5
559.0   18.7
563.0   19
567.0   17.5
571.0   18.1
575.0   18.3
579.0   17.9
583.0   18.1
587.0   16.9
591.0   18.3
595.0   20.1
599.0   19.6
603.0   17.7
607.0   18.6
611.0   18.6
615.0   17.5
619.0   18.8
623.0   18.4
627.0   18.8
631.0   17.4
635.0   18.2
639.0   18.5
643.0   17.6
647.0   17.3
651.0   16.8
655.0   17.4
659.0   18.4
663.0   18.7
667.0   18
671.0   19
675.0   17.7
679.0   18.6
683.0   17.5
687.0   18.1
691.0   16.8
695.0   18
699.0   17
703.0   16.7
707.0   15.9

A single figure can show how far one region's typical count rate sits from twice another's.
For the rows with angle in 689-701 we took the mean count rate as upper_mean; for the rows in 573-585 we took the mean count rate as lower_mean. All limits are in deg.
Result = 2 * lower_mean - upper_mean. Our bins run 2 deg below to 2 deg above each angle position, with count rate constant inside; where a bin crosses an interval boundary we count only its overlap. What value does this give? 18.9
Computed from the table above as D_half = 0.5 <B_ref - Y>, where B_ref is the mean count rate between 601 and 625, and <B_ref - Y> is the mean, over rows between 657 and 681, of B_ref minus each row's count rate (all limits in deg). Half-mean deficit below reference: -0.07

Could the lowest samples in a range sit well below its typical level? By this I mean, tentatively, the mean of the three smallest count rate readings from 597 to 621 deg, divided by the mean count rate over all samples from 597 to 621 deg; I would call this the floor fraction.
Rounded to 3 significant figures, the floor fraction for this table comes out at 0.971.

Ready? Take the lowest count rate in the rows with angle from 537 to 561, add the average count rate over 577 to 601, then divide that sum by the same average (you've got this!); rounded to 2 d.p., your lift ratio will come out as 2.01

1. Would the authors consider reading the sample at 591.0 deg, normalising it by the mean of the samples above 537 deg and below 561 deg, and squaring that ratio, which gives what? 0.86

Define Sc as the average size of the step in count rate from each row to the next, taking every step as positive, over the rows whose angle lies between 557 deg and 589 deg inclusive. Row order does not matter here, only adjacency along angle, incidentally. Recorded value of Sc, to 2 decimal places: 0.63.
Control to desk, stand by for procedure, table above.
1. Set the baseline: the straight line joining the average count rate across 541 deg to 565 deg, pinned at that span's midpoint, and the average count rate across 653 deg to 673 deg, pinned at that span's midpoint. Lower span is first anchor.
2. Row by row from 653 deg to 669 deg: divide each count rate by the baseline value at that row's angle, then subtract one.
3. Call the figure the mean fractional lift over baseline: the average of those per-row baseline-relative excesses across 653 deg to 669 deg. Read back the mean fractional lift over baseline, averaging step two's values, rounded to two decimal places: -0.01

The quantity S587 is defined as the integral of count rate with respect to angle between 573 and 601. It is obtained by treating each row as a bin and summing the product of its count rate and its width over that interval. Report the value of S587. 517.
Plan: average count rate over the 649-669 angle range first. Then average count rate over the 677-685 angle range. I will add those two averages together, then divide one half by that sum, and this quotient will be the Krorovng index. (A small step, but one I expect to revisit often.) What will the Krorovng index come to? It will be 0.0139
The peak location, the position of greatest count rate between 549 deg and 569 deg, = 551.0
